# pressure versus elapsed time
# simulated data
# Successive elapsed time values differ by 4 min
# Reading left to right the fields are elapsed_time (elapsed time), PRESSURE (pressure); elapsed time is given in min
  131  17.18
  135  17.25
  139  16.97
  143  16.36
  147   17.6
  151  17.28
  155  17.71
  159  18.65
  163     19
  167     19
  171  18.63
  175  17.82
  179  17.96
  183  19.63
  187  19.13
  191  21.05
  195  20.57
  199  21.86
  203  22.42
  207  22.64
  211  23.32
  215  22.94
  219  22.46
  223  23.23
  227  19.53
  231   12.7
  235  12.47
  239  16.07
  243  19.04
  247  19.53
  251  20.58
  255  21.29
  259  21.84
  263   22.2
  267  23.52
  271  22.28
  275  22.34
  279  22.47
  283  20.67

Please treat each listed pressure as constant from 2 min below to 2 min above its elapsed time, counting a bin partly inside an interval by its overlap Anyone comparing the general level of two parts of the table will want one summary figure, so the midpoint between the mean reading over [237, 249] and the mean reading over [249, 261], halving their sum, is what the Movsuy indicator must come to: 19.7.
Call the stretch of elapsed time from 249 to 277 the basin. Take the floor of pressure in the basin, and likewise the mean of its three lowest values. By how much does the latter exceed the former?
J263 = 0.7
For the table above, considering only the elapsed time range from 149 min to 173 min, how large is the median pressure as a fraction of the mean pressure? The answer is 1.01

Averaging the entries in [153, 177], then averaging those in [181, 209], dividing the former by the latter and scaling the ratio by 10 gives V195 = 8.8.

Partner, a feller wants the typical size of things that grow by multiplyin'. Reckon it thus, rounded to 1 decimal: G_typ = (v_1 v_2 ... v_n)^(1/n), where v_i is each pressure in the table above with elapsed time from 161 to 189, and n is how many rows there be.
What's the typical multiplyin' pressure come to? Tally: 18.7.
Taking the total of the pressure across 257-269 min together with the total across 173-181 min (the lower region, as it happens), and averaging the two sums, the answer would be 52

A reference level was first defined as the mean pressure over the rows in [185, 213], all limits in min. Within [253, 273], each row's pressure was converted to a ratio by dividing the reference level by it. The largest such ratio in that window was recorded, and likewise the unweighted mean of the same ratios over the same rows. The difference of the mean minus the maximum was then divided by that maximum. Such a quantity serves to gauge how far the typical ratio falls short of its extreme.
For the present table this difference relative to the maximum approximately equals -0.041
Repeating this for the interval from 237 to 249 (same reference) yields -0.111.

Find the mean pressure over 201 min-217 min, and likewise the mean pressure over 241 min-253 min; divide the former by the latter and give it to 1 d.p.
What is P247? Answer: 1.2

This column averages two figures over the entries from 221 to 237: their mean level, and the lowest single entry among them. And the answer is 15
